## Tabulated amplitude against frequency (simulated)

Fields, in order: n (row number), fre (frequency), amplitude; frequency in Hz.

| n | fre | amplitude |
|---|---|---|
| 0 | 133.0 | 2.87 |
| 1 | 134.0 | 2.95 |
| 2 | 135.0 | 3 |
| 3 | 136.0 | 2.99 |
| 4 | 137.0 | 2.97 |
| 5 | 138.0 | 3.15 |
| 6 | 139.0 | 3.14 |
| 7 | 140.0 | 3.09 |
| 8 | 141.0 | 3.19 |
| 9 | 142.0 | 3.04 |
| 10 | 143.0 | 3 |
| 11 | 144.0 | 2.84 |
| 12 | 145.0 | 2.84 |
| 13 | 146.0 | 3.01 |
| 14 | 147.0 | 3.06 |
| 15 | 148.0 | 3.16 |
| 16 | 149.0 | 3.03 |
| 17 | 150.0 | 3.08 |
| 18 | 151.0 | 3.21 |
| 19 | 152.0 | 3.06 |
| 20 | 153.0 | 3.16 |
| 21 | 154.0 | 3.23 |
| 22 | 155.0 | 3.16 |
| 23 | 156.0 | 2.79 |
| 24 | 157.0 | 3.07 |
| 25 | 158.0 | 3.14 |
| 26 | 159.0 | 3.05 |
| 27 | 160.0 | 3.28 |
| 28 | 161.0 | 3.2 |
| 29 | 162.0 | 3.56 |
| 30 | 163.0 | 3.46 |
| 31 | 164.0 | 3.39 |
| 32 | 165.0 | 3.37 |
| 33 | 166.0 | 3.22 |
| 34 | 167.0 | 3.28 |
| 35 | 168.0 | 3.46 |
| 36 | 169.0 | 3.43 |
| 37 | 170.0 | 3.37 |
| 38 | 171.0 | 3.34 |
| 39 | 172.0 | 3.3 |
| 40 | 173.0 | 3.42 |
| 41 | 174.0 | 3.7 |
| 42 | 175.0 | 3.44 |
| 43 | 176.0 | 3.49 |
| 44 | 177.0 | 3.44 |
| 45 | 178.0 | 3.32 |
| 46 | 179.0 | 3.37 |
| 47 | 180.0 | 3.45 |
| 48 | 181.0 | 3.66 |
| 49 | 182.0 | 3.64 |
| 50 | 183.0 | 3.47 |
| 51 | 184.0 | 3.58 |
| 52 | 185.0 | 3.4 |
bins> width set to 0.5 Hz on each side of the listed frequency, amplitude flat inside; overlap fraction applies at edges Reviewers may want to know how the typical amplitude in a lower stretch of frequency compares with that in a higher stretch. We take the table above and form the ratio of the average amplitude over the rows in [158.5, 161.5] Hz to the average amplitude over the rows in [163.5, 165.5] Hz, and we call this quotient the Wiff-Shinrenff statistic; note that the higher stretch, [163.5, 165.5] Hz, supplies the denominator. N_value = 0.940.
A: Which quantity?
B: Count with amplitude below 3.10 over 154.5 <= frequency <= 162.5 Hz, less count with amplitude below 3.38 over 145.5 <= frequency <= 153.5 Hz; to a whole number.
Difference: -5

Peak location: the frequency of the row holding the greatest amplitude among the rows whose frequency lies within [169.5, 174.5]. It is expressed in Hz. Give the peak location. 174.0 Hz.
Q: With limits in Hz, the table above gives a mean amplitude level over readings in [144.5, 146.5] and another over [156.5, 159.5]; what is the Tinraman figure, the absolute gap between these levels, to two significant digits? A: 0.16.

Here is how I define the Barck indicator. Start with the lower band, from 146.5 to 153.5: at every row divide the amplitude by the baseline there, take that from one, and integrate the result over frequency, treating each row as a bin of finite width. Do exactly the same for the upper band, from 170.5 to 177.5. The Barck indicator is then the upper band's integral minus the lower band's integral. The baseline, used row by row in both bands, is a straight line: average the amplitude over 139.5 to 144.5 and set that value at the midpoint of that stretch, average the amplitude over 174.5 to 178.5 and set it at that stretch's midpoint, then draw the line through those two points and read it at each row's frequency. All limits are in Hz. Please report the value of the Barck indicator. -0.14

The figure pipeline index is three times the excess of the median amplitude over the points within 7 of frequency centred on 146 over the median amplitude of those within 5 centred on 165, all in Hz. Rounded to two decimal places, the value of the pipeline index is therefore -1.08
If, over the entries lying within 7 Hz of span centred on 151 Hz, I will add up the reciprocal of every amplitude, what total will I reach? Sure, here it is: 2.24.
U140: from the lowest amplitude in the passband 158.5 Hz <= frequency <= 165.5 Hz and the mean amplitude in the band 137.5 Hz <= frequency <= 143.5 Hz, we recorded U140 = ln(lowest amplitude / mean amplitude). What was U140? -0.02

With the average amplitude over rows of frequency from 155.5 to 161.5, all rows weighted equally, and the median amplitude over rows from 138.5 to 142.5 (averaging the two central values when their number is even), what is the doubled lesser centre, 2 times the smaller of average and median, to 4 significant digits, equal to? 6.177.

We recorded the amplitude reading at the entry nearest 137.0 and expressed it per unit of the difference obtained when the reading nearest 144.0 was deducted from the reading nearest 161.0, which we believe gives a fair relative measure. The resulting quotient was 8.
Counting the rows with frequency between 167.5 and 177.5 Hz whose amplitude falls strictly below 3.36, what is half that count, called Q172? 1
